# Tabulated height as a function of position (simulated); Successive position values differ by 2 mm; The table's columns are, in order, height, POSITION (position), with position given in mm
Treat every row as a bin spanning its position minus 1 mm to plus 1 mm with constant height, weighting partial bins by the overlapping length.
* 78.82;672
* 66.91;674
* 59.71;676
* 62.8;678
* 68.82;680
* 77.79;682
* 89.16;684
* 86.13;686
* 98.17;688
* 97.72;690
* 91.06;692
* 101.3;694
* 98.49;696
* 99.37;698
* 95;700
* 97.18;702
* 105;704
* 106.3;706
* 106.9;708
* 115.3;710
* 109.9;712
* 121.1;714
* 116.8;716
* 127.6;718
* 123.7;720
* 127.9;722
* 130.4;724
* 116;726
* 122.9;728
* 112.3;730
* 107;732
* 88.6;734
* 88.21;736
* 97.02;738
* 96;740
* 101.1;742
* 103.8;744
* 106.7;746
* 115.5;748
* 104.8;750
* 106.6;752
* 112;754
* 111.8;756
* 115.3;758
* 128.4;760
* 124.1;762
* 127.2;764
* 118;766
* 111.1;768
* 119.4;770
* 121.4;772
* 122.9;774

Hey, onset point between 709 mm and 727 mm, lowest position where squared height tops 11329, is 710 mm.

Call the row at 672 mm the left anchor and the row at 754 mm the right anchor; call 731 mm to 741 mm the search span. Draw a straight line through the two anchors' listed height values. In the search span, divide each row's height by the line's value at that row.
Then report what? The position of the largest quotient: 732 mm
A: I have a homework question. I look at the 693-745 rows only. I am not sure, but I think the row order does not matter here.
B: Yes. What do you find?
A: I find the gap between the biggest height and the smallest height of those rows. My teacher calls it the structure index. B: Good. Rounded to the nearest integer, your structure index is 42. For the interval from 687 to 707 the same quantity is 15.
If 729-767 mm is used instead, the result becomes 40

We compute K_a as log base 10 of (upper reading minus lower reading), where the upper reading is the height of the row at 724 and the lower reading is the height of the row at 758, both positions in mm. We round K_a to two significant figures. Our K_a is 1.2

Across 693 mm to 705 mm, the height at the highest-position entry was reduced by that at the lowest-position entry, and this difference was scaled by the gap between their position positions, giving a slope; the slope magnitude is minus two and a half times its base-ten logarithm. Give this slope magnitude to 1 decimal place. 1.1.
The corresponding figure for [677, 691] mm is -1.2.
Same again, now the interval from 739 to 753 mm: 0.1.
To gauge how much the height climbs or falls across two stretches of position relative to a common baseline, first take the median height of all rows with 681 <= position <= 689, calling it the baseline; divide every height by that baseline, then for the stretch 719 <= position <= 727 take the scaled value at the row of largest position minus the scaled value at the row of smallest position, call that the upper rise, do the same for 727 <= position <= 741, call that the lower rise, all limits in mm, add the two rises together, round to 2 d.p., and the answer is -0.39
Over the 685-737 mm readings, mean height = 107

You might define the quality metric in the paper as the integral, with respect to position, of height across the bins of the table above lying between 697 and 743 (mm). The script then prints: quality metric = 5023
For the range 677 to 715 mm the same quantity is 3655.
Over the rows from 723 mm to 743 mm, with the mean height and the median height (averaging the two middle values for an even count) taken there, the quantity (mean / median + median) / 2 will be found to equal 52.5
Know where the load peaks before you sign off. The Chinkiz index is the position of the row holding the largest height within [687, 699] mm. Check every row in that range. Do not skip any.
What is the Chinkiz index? 694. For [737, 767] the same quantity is 760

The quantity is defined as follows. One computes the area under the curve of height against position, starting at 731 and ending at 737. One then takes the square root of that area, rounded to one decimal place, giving 23.8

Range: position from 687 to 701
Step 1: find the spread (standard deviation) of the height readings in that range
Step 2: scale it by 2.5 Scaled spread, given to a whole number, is 8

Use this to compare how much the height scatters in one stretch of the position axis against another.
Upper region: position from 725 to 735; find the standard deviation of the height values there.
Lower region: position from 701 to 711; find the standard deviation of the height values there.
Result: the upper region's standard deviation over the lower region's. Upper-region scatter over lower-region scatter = 2.0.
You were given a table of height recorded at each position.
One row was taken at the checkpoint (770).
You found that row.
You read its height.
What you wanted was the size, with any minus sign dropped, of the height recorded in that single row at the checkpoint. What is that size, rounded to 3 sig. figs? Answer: 119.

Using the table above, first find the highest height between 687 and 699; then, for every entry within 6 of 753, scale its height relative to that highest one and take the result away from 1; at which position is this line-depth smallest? 748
